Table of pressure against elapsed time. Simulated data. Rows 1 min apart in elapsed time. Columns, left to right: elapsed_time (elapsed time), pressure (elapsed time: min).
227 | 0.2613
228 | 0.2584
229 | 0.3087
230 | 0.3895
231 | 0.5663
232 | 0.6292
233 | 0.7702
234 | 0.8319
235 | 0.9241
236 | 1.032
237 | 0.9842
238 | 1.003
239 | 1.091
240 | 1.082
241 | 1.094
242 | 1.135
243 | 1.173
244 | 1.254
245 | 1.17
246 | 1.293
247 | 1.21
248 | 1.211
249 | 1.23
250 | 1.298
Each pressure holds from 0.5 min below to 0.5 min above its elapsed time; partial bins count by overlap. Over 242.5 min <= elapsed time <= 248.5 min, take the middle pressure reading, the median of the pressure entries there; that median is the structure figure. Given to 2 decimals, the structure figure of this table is 1.21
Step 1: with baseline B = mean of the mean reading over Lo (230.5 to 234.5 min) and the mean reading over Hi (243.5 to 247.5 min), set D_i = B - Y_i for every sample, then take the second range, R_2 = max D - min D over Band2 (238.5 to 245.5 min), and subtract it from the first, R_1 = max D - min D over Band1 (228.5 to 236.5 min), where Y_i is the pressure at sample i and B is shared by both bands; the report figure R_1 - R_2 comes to 0.55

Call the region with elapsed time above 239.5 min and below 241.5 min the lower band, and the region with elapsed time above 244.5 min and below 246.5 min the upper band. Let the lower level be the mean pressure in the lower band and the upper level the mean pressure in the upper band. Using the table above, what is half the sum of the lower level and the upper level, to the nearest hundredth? 1.16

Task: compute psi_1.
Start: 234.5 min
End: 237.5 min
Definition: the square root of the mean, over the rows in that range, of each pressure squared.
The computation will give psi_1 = 0.98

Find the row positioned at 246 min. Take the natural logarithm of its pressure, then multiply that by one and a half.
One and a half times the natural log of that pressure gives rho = 0.39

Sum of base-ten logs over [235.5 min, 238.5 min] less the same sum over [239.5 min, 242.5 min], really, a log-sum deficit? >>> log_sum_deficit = -0.12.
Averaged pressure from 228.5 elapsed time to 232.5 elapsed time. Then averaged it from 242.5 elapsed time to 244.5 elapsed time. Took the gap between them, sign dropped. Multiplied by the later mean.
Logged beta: 0.90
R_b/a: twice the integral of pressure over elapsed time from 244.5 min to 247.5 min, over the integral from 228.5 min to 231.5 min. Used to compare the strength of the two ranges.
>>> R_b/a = 5.81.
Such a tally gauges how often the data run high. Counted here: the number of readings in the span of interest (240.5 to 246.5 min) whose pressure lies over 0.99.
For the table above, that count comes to 6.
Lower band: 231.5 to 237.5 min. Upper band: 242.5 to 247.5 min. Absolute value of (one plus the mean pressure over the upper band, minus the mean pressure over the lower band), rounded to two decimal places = 1.36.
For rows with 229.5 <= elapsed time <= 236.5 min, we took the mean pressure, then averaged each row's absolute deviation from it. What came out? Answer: 0.18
